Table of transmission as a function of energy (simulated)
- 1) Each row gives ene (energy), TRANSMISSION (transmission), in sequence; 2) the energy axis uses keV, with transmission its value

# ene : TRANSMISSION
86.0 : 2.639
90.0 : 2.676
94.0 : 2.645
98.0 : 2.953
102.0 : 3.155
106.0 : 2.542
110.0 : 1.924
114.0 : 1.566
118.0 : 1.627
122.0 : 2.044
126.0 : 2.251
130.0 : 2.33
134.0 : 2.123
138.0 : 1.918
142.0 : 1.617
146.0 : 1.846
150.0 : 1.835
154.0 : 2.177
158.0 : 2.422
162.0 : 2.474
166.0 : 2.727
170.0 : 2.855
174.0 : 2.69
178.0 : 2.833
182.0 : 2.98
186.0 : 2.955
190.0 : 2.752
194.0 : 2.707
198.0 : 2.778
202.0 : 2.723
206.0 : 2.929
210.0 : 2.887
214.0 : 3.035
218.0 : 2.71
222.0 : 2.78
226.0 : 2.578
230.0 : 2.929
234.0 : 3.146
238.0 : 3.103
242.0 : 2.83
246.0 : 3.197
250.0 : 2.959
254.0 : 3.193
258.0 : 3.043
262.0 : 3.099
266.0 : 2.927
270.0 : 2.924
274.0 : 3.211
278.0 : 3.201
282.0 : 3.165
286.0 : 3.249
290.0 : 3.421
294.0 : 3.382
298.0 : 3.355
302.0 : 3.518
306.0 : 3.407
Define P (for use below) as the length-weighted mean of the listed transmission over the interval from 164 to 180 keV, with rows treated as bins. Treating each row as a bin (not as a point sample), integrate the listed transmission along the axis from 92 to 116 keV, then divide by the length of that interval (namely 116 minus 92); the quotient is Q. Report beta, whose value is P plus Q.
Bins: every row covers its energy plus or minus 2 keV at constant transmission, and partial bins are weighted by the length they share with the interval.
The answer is 5.2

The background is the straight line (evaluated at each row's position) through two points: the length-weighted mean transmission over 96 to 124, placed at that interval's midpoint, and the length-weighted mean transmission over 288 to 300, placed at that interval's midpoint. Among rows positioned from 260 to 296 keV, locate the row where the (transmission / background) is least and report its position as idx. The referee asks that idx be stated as 270.0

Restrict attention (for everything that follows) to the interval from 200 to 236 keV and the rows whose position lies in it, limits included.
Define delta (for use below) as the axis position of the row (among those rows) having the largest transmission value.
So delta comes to 234.0 keV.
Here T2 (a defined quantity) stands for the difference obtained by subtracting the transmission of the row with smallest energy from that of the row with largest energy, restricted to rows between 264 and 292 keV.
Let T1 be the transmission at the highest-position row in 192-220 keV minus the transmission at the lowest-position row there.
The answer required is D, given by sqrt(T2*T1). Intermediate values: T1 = 0.00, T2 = 0.5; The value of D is 0.04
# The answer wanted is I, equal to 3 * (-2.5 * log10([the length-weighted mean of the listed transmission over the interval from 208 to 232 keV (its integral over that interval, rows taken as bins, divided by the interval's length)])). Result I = -3.38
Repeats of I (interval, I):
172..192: -3.40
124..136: -2.62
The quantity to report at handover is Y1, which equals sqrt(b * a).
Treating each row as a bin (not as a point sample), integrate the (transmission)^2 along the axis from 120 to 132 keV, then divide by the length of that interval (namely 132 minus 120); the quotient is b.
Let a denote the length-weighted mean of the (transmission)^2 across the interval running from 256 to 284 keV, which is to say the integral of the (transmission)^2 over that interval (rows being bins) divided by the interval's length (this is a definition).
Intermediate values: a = 9.5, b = 4.9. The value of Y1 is 6.8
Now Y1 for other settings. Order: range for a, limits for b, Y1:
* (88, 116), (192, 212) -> 7.2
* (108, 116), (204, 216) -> 5.2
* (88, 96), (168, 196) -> 7.5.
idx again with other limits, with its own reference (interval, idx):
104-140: 114.0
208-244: 226.0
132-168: 142.0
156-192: 158.0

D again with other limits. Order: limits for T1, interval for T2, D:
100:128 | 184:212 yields 0.25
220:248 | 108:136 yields 0.29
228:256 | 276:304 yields 0.29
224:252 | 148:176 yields 0.57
